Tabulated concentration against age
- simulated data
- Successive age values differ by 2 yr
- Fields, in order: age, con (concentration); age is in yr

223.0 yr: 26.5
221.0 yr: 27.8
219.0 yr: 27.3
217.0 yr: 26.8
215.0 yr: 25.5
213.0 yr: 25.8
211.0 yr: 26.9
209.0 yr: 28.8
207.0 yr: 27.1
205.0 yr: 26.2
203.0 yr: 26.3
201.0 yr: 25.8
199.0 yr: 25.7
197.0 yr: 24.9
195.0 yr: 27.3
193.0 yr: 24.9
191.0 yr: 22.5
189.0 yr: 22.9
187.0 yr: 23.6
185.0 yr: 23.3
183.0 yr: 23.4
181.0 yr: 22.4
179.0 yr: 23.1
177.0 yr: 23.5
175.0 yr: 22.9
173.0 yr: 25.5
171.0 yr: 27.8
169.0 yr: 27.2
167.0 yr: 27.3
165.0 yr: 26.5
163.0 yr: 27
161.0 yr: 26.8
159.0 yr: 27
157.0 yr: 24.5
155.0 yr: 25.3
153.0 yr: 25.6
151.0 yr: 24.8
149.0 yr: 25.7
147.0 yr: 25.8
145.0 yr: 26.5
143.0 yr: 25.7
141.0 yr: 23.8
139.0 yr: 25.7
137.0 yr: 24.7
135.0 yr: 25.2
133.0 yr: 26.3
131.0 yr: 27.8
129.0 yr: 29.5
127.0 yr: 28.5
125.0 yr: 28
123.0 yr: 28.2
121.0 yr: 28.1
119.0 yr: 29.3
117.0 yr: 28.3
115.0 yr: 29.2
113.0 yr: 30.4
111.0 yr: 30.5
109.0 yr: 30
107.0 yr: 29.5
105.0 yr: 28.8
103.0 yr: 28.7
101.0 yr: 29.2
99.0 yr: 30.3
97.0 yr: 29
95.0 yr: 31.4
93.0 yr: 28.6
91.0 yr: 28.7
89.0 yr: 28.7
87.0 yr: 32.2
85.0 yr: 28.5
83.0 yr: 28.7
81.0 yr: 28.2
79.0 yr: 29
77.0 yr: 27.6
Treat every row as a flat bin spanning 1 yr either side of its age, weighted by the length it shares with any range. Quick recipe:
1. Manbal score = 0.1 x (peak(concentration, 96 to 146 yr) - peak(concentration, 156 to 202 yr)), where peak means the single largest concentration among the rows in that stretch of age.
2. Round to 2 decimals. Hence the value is 0.27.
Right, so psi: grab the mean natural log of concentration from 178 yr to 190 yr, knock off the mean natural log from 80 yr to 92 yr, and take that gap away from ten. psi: 10.23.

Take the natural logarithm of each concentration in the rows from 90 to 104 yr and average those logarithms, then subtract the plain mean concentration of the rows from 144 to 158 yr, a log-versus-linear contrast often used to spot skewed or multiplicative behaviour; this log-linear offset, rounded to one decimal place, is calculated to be -22.1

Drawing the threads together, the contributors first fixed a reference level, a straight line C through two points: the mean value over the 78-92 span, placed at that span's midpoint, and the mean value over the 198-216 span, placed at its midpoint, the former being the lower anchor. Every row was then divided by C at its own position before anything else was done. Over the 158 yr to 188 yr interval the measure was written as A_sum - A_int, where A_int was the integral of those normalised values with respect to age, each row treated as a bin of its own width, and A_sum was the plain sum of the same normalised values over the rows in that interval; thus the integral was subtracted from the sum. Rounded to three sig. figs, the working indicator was -13.9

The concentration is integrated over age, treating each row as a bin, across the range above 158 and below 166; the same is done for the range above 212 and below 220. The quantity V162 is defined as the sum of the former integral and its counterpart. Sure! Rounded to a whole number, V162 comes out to 425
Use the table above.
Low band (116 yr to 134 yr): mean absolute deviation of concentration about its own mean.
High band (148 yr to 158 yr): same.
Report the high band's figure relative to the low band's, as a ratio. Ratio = 0.7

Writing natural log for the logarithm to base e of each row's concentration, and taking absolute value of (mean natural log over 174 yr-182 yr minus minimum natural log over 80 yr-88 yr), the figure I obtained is 0.205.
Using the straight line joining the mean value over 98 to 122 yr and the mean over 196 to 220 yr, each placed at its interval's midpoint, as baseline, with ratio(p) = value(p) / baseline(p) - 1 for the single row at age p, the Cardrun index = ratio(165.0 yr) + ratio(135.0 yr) -0.163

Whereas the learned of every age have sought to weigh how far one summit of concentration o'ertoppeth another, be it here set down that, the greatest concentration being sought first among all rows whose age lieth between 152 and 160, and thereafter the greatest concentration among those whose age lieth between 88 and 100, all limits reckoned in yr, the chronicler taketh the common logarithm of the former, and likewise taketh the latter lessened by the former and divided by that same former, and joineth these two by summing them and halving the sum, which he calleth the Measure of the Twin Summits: 0.797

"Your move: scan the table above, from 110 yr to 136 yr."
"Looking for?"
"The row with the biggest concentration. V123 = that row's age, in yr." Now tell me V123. 111.0 yr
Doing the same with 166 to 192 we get 171.0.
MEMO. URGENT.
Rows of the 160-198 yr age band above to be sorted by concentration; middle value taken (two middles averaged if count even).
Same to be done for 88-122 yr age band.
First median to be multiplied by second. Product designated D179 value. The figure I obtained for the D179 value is 727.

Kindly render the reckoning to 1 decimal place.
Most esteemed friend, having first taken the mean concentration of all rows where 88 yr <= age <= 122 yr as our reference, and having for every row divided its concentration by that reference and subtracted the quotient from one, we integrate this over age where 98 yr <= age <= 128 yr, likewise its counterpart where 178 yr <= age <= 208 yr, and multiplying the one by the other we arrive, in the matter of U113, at 1.0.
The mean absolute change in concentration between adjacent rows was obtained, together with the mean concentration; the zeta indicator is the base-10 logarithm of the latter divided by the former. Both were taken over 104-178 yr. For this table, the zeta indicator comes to 1.48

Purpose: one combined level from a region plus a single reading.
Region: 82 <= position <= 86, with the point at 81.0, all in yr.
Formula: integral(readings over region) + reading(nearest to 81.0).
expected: 143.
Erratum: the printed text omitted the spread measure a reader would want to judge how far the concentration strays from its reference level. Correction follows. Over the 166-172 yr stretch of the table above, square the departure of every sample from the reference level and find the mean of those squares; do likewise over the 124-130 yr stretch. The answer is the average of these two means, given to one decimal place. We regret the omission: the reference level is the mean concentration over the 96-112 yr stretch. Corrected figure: 2.7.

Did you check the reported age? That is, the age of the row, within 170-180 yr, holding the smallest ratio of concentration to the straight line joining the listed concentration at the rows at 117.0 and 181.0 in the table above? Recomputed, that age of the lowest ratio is 175.0 yr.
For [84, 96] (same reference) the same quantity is 85.0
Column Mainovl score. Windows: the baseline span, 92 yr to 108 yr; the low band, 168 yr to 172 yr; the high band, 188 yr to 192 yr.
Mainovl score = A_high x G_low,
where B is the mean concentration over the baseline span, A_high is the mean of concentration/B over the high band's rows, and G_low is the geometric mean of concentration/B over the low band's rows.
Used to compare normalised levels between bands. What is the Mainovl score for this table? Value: 0.72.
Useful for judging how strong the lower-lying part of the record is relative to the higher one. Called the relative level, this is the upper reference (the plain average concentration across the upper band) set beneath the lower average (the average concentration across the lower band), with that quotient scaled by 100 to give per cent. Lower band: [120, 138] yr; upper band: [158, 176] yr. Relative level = 103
